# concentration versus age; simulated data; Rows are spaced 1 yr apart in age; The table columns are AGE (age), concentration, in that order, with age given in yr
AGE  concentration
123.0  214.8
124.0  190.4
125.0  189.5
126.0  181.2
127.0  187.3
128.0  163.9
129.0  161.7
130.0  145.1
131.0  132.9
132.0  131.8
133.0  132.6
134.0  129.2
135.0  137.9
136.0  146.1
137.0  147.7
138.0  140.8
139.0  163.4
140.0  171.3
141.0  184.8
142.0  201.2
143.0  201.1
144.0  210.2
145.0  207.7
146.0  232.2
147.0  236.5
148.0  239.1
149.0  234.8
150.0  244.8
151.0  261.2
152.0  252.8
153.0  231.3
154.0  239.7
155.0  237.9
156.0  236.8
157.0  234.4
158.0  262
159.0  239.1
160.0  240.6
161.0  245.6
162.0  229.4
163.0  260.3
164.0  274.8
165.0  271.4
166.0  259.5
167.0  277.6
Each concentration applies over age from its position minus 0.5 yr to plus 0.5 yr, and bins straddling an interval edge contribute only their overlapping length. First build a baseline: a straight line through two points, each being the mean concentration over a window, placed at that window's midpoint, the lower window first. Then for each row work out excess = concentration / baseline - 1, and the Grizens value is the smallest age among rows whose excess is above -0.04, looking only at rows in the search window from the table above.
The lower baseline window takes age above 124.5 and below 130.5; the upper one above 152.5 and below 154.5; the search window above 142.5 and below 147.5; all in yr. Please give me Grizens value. 144.0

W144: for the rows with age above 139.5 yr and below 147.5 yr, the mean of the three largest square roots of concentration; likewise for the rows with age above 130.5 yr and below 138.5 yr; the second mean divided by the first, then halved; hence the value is 0.40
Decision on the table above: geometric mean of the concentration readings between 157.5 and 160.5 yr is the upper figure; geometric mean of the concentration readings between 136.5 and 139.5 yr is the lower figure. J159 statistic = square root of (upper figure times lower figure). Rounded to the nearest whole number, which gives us 193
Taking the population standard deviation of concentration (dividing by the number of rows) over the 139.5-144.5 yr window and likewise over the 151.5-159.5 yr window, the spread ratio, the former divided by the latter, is 1.44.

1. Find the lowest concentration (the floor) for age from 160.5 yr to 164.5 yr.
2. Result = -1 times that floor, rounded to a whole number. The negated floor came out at -229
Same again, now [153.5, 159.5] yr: -234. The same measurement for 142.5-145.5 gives -201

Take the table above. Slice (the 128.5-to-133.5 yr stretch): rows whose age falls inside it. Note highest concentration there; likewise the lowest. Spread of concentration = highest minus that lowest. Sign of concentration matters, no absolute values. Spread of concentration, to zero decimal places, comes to 30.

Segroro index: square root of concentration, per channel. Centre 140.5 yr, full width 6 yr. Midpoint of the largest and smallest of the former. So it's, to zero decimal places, 13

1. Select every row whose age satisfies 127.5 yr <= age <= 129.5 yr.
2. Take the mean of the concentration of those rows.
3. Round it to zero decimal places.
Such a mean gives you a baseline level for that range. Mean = 163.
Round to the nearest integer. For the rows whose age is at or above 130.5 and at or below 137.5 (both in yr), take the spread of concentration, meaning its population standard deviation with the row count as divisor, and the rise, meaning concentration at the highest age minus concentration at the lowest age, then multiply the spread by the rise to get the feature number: 100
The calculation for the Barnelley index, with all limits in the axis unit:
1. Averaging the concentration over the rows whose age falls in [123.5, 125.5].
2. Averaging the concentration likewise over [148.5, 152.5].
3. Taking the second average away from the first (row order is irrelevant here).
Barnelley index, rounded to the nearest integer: -58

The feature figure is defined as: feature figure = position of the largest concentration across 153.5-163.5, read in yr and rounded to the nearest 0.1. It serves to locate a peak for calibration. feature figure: 158.0 yr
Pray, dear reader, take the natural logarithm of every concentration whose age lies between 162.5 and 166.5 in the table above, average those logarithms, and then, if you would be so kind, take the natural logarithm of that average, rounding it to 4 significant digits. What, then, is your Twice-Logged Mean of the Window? 1.720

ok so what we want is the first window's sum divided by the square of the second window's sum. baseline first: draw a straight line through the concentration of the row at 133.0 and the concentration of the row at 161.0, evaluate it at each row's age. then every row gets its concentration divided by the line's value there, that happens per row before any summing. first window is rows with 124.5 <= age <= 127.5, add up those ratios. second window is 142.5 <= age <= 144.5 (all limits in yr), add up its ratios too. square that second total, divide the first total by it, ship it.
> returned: 1.0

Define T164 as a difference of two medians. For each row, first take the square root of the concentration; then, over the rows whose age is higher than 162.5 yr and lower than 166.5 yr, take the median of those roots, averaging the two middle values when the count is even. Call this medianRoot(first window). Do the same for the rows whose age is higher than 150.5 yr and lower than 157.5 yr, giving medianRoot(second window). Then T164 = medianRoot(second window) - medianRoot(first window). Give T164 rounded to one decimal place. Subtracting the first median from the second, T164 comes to -0.9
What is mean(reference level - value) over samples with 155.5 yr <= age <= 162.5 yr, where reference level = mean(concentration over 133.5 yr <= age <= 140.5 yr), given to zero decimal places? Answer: -93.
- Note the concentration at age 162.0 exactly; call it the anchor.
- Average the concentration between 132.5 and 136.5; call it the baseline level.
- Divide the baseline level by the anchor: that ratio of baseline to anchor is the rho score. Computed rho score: 0.59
